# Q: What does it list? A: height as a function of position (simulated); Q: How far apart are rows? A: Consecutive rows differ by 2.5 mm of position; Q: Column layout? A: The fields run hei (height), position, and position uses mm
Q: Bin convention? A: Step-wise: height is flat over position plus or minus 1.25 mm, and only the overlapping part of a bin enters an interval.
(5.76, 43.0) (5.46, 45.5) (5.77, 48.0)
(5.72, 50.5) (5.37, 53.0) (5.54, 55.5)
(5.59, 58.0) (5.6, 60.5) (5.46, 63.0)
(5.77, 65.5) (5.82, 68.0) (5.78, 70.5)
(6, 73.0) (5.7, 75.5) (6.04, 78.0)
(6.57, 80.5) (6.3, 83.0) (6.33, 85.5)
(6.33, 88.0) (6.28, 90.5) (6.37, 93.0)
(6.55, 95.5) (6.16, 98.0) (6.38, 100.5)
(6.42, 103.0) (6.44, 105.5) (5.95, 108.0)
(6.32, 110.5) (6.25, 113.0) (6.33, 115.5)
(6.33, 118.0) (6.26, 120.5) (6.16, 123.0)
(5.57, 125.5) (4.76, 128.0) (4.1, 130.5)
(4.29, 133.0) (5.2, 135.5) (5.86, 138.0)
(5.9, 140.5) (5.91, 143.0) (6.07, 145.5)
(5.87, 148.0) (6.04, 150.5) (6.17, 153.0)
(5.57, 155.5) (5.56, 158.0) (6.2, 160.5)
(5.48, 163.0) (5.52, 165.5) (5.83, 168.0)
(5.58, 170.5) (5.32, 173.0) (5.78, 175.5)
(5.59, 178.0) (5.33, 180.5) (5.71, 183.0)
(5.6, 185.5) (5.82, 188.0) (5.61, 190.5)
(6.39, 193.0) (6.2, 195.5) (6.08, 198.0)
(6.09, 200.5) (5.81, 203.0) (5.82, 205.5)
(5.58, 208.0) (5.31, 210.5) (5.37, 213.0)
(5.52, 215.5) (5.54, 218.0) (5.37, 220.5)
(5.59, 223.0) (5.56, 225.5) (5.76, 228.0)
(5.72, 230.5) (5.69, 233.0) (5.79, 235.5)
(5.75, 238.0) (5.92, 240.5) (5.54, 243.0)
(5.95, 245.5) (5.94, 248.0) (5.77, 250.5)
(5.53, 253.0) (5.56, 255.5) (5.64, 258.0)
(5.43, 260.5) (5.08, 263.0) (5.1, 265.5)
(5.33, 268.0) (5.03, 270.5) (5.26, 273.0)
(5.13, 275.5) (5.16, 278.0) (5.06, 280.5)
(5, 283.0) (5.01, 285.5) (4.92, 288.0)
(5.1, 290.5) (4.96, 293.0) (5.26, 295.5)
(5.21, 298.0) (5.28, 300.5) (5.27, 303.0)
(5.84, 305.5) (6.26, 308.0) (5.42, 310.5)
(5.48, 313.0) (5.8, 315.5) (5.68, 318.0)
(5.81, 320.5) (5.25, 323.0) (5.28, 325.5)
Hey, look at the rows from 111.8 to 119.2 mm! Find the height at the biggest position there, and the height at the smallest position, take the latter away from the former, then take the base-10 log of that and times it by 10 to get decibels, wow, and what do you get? -11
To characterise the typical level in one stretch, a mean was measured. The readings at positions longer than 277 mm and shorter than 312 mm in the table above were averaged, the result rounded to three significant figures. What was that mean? 5.27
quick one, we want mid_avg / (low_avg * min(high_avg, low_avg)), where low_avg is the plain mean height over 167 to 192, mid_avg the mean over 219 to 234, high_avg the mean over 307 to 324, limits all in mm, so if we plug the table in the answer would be 0.178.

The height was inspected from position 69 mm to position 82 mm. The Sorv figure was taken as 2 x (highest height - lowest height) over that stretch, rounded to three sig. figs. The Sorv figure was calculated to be 1.74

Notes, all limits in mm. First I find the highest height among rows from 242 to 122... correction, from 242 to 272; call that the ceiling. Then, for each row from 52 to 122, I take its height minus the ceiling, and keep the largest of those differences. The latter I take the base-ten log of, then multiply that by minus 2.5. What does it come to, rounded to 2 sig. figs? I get 0.52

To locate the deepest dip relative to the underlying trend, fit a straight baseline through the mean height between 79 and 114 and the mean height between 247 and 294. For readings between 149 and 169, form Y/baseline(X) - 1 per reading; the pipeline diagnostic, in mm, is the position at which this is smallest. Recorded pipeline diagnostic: 163.0 mm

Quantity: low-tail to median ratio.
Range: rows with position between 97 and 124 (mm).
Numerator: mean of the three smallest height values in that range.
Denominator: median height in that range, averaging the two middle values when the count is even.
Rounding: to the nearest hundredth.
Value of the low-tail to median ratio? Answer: 0.96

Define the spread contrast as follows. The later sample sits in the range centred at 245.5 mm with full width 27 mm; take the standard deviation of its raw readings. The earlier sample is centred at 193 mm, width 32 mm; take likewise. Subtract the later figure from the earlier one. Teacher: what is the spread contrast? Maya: 0.14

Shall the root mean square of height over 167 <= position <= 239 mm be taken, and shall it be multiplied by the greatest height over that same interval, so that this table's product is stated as 36.4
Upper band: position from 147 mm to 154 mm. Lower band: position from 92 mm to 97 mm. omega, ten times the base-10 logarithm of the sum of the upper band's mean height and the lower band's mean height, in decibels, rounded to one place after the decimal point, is 11.0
